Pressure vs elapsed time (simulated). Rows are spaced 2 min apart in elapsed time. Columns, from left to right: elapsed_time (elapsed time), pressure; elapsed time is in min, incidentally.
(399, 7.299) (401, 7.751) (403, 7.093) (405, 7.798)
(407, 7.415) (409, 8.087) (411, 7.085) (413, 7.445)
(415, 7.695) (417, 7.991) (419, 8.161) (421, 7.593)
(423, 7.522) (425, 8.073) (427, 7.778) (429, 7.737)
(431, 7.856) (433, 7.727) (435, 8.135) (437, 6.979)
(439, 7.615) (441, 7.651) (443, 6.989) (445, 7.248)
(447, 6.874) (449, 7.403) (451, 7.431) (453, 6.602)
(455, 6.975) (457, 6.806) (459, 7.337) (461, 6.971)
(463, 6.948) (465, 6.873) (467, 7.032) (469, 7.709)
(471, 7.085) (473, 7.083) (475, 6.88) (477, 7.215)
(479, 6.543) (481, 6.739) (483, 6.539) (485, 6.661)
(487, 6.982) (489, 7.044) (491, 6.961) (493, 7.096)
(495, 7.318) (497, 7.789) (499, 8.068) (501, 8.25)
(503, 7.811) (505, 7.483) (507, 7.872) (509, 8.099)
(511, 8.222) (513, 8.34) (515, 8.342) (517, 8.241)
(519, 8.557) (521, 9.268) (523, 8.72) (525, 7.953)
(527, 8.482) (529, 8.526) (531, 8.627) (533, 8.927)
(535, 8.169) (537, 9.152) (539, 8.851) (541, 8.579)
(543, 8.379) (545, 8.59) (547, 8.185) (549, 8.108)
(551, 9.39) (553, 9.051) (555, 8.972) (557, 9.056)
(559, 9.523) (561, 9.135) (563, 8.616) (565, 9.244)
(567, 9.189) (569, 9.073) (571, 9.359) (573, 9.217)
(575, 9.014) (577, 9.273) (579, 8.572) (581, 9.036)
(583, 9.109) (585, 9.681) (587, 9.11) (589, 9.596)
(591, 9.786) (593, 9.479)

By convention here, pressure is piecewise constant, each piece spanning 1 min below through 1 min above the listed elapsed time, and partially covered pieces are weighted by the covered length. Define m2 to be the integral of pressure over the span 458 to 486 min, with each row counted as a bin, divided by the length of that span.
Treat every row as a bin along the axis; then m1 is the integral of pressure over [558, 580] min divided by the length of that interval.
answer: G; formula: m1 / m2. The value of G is 1.31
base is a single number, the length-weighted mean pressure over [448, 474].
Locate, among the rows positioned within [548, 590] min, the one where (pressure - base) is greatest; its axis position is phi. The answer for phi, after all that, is 585 min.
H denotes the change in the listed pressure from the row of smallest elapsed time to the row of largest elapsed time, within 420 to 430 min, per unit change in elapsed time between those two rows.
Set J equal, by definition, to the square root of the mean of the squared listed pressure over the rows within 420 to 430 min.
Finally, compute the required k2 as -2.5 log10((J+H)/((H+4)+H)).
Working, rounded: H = 0.02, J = 7.7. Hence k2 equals -0.71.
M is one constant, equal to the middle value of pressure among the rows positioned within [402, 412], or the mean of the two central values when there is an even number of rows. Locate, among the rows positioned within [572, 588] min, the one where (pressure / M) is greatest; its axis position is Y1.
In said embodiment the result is 585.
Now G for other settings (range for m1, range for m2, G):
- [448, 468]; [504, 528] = 0.85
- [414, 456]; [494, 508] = 0.96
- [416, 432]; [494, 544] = 0.94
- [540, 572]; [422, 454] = 1.19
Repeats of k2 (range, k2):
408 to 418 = -0.71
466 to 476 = -0.64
